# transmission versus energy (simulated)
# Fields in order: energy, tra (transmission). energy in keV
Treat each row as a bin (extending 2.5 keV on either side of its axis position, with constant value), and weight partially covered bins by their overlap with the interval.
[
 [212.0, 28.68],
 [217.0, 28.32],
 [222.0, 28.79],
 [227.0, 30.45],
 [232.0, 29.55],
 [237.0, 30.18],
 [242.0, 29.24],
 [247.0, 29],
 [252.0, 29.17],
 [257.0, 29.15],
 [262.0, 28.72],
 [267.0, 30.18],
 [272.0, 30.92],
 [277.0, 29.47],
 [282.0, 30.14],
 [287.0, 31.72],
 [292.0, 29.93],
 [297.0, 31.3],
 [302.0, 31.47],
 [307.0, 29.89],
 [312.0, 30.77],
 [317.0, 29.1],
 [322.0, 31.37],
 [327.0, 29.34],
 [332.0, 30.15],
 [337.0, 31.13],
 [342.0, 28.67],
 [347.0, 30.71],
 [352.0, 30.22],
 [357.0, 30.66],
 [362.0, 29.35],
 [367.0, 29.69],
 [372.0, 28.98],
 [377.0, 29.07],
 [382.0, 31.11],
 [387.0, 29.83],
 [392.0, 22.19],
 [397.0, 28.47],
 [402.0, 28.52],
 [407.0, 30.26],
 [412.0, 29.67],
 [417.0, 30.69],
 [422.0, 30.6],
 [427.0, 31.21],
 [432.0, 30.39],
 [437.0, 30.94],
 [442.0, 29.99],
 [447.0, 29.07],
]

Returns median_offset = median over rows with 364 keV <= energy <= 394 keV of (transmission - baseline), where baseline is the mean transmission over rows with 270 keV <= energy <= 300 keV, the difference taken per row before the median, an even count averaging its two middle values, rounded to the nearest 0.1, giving -1.2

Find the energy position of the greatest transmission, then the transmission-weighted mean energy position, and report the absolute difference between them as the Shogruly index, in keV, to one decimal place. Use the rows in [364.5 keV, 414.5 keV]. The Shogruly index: 7.4 keV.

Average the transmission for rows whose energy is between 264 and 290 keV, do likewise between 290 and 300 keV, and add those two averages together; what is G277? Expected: 61.1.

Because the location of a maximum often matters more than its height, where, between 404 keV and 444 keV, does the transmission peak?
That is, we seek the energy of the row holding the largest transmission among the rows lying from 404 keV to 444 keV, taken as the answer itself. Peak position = 427.0 keV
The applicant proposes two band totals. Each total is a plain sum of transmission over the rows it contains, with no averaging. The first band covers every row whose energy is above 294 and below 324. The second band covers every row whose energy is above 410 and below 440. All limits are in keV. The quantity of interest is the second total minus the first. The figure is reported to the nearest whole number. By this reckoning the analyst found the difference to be 0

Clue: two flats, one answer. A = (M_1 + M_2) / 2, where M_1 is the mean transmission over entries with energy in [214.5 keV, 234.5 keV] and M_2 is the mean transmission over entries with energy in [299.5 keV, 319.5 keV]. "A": 29.8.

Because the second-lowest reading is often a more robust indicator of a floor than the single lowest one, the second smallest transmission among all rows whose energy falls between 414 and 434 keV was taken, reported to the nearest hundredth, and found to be 30.60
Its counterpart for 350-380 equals 29.07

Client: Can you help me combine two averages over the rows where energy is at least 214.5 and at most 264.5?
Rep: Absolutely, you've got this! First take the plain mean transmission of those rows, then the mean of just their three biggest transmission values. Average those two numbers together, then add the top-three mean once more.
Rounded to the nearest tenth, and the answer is 59.7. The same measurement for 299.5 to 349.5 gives 62.1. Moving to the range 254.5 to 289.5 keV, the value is 61.4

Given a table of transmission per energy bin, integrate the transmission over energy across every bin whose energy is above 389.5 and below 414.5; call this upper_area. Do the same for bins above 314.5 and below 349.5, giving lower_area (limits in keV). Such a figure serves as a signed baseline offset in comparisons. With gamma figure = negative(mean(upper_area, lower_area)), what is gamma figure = -874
